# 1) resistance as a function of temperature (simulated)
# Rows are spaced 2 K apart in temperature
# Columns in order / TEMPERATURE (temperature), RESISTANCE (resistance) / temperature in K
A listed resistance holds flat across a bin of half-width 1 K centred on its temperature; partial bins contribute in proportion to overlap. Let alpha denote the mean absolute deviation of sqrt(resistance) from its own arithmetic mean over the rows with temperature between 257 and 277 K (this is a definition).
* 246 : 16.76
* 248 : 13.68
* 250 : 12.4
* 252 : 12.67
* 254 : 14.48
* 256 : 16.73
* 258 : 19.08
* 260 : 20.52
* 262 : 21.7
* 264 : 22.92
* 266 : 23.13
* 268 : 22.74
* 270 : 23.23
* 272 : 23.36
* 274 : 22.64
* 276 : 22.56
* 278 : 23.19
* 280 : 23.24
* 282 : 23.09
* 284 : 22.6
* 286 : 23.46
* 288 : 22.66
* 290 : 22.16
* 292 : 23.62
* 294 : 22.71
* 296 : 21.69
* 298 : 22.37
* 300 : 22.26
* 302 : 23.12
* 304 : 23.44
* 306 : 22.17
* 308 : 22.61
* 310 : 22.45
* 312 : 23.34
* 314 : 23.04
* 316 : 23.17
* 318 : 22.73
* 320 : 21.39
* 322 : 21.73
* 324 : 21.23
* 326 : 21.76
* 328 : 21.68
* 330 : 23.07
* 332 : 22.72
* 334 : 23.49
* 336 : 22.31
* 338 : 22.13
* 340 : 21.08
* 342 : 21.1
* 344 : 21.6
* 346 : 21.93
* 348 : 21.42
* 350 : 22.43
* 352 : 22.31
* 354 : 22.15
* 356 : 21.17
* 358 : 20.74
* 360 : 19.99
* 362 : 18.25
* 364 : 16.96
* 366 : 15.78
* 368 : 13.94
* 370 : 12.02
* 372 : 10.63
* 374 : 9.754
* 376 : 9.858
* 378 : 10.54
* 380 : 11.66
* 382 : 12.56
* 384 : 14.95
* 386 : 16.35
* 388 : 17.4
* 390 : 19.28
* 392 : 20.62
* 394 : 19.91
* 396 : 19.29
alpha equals 0.114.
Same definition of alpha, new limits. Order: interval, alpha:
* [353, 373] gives 0.406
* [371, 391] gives 0.398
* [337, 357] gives 0.049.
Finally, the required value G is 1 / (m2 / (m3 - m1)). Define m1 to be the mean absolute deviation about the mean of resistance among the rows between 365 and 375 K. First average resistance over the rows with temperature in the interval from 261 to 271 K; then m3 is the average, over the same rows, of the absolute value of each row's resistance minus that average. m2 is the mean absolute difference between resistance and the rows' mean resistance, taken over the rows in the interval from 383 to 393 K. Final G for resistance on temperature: -0.9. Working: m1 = 1.95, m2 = 1.78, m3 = 0.42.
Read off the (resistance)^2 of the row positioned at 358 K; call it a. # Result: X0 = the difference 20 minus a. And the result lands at -410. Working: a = 430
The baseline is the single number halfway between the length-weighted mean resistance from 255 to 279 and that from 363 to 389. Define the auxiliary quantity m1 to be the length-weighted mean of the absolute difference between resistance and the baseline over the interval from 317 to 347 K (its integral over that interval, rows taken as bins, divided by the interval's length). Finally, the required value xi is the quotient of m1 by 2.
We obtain 2.2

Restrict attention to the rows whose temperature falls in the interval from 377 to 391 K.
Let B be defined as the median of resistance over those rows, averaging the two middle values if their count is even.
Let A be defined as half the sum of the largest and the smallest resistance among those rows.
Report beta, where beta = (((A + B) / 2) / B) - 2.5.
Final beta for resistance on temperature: -1.50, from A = 15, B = 15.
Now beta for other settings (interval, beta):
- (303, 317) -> -1.51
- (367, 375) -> -1.48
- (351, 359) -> -1.50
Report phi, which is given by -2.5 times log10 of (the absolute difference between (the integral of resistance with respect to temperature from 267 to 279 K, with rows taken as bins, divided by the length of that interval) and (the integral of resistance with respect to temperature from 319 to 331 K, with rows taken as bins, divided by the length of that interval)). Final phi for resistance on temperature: -0.1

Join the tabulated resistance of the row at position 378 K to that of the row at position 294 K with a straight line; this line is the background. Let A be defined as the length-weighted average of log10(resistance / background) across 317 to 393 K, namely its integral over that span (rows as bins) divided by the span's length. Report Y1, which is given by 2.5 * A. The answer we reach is 0.32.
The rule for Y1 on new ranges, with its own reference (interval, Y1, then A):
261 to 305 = -0.07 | -0.03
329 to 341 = 0.32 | 0.13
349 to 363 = 0.46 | 0.18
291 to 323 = 0.09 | 0.04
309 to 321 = 0.15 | 0.06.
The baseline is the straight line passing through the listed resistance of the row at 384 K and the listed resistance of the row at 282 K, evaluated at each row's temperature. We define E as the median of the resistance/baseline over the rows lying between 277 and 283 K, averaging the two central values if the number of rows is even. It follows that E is 1.00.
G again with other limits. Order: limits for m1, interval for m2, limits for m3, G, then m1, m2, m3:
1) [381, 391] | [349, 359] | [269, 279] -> -2.4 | 1.88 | 0.64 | 0.32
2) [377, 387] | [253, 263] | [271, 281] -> -0.7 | 1.95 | 2.32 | 0.32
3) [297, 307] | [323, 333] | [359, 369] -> 1.9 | 0.49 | 0.64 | 1.71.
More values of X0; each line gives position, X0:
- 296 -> -450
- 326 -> -453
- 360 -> -380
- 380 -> -116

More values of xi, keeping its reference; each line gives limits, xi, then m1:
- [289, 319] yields 2.6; 5.2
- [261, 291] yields 2.7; 5.3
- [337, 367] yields 1.7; 3.4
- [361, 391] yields 1.9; 3.9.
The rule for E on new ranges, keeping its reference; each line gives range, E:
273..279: 0.96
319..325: 1.08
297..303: 1.03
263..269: 0.94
